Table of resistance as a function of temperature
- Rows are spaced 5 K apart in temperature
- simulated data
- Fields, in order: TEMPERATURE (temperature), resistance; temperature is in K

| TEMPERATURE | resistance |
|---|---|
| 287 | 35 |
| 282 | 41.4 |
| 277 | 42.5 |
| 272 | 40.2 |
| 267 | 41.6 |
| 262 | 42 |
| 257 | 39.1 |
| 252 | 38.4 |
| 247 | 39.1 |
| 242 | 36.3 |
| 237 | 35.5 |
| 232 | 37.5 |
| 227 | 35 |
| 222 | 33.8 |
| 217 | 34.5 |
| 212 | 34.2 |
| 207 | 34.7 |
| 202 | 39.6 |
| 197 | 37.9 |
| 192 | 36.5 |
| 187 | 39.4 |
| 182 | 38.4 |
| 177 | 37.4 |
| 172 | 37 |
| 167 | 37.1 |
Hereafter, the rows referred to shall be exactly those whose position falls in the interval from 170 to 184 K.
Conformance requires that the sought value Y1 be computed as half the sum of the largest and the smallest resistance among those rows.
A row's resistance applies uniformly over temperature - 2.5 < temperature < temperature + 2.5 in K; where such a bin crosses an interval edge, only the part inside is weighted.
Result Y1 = 37.7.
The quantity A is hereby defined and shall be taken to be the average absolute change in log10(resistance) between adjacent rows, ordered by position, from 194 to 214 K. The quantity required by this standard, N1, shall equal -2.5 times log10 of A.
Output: 3.90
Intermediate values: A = 0.0276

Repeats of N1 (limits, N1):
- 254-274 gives 4.44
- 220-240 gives 4.10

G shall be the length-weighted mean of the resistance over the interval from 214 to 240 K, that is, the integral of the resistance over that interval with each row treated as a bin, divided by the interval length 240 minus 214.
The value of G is 35.3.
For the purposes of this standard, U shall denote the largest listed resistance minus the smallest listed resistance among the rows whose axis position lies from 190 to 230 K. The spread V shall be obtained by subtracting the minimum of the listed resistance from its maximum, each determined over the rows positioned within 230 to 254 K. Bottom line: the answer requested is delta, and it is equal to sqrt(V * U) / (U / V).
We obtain 2.8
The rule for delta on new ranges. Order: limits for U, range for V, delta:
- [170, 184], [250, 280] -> 7.0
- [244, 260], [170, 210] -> 13.0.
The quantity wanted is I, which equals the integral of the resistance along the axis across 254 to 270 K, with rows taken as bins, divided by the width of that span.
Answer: 41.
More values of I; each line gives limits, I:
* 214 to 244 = 35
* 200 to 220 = 36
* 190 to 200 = 37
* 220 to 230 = 35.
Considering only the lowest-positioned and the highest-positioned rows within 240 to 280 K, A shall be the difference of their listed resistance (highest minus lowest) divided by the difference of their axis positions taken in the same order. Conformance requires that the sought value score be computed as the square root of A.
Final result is 0.42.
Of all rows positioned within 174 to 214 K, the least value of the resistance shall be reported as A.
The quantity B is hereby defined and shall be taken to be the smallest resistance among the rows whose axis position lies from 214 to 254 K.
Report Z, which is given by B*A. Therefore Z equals 1156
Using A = 34.2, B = 33.8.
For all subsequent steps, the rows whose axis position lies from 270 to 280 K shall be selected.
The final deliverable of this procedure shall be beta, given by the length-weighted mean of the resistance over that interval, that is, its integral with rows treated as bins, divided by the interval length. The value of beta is 41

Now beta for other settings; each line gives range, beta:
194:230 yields 36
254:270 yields 41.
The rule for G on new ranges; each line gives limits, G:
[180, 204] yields 38.3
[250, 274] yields 40.3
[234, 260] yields 37.8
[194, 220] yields 36.1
